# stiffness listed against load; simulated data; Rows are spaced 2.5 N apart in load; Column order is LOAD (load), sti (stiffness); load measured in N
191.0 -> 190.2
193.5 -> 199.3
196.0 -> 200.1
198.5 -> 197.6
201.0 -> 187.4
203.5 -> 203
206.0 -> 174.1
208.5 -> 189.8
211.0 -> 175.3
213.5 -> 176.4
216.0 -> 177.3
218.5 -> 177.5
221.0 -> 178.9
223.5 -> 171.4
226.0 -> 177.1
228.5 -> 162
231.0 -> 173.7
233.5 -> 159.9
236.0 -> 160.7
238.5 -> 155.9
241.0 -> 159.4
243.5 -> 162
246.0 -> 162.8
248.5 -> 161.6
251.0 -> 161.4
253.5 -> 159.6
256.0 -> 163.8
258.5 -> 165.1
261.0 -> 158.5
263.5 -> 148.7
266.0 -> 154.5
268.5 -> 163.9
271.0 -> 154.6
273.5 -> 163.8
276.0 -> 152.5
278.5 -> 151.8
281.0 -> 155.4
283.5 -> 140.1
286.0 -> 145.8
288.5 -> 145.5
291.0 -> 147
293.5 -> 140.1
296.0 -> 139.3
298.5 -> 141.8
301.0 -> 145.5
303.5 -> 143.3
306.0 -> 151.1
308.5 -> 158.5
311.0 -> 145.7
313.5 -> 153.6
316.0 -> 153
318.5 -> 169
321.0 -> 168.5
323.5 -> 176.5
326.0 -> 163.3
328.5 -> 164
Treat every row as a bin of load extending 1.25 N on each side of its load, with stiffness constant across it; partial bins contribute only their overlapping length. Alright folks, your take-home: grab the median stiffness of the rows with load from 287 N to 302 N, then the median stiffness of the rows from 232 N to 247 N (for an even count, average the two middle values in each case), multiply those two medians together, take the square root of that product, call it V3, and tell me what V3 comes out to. 152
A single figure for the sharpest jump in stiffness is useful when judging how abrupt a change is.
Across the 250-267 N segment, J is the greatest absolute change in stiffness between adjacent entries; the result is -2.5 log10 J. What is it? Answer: -2.5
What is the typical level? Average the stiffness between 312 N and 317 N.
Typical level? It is 153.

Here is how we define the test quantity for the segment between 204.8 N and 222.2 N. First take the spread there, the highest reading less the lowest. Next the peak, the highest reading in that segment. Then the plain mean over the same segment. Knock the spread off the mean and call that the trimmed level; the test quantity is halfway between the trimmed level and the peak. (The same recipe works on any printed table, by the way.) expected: 176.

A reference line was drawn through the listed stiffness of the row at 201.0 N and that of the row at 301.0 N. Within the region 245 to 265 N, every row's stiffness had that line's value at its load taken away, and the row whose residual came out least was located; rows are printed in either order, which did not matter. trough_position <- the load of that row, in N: 263.5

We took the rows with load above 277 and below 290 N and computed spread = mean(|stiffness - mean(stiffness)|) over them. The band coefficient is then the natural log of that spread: 1.55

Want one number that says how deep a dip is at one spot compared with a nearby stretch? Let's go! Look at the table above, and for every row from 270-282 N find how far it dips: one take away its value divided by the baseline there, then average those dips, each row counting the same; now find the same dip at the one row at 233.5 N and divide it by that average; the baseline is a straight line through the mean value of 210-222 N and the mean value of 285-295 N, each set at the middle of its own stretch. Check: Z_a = -1.7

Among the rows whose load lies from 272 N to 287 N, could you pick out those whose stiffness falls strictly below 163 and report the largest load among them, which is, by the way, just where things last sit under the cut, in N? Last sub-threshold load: 286.0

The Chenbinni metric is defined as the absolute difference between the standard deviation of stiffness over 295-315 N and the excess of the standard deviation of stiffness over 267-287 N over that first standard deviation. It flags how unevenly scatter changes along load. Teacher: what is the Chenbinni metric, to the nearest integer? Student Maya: 5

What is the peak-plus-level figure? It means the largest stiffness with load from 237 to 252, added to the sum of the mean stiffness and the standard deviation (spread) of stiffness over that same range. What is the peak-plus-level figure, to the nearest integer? 326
